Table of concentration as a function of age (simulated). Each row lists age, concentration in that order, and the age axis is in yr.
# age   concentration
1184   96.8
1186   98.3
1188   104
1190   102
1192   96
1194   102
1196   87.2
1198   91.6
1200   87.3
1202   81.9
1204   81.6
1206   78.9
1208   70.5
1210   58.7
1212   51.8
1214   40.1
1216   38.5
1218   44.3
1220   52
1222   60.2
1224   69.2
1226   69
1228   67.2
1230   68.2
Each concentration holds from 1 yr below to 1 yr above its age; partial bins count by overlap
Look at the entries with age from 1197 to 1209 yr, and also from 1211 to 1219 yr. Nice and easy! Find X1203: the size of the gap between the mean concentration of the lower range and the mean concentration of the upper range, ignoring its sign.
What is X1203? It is 38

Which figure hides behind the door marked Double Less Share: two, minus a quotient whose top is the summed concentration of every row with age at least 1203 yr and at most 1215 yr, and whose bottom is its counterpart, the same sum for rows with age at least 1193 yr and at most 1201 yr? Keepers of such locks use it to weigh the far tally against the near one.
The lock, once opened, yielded 0.96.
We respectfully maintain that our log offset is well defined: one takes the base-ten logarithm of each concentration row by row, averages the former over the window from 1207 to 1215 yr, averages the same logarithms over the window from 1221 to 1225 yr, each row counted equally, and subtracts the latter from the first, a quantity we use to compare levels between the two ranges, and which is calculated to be -0.076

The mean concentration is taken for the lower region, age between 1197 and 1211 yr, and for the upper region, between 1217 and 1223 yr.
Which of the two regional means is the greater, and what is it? 79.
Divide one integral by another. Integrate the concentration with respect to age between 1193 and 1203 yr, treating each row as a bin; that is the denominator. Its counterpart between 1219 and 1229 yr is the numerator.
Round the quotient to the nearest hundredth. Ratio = 0.71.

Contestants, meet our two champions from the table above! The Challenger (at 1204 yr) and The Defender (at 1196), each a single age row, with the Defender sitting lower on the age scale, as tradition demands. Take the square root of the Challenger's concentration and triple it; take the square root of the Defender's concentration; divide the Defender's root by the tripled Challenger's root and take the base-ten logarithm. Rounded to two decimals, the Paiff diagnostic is -0.46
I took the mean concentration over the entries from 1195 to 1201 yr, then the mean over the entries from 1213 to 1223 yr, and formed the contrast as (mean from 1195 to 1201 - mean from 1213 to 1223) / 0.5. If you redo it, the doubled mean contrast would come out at 83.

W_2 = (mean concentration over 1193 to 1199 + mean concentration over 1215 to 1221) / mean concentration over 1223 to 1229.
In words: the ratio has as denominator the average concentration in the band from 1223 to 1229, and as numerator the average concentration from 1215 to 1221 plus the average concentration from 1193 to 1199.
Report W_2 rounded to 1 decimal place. 2.0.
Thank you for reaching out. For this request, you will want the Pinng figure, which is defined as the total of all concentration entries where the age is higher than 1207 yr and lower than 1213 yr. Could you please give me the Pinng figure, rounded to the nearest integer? 181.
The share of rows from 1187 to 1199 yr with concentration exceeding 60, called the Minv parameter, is 1.00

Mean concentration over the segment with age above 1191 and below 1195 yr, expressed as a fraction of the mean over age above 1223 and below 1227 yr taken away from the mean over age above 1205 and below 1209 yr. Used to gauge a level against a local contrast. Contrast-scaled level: 18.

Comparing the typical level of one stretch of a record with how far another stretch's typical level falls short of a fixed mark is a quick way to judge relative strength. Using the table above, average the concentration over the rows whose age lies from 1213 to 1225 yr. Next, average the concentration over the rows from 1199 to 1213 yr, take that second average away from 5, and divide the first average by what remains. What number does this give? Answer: -0.75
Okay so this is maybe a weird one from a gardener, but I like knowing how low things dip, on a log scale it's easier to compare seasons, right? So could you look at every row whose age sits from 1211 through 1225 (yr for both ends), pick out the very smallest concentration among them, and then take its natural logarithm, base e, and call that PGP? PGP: 3.65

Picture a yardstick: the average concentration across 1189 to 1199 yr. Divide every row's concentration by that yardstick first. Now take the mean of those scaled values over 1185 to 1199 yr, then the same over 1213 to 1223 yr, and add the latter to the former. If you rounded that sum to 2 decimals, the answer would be 1.51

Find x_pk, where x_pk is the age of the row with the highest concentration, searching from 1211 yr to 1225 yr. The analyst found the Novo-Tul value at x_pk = 1224 yr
